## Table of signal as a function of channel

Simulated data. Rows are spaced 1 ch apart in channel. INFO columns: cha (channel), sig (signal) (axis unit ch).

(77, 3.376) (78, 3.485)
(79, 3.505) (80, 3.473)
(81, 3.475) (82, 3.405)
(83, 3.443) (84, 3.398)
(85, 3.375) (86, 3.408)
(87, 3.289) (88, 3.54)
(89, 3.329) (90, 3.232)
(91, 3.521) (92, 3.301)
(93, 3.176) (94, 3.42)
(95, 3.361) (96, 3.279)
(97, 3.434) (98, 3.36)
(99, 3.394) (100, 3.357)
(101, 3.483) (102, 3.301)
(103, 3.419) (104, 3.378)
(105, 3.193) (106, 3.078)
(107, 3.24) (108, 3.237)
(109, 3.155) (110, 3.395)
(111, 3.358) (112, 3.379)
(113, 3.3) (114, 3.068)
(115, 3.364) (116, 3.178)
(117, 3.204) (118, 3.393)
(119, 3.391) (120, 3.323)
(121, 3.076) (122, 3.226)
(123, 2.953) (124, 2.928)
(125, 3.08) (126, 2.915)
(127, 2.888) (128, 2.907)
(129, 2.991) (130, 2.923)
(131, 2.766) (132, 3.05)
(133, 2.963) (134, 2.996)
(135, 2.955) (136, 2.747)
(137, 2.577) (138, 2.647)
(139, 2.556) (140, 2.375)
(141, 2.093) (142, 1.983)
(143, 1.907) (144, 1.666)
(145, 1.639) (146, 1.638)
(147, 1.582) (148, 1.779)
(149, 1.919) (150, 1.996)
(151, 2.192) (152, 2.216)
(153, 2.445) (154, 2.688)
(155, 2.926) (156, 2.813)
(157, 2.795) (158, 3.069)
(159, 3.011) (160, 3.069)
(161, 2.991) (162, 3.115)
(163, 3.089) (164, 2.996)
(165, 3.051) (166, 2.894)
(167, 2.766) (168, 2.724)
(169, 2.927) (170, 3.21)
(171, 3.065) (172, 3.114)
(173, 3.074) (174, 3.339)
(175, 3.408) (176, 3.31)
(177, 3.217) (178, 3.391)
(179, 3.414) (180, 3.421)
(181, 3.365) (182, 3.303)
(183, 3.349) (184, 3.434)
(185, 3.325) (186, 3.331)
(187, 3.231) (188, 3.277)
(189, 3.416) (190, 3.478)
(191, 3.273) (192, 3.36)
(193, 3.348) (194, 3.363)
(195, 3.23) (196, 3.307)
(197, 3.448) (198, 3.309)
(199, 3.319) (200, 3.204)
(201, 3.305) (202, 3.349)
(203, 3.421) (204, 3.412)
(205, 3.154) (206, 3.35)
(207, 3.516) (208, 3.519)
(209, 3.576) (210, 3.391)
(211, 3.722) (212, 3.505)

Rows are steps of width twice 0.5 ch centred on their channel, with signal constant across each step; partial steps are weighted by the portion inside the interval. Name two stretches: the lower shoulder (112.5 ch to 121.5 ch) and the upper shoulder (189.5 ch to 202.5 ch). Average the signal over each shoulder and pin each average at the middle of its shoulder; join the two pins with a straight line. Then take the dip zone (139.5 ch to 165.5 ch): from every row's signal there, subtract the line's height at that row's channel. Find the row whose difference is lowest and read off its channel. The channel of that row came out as 147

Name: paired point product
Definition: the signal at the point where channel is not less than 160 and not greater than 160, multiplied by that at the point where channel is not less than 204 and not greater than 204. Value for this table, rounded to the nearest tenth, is 10.5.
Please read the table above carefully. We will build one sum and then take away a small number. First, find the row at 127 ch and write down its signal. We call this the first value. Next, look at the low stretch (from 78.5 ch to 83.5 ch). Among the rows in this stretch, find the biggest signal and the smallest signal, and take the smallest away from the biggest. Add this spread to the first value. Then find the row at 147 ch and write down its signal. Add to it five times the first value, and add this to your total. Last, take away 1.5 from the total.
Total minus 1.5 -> 17.5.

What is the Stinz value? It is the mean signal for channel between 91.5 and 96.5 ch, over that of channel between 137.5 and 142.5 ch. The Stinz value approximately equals 1.4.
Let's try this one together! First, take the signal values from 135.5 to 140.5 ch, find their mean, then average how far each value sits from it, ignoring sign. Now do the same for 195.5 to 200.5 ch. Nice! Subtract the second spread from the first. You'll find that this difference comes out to 0.040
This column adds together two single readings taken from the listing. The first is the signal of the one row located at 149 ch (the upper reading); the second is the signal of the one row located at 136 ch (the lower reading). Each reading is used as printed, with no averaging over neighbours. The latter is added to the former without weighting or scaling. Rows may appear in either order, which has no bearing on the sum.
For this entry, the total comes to 4.7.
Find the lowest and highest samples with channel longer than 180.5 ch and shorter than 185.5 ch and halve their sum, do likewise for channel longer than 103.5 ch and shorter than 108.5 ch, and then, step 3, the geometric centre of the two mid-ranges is 3.30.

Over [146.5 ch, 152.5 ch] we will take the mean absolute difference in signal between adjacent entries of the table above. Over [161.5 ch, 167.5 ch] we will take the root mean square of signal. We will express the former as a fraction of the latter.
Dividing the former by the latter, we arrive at 0.042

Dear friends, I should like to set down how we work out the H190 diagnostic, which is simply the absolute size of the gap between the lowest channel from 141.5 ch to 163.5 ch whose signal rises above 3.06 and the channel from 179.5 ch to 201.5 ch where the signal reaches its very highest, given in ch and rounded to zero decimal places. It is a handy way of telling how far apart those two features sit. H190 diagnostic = 32 ch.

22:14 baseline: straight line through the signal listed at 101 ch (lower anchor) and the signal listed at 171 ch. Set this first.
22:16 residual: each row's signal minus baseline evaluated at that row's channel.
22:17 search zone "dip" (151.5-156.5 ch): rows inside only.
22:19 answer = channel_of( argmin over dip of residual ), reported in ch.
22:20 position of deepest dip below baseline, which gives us 152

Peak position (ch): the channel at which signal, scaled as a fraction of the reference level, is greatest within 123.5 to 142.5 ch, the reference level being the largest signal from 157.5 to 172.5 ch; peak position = 125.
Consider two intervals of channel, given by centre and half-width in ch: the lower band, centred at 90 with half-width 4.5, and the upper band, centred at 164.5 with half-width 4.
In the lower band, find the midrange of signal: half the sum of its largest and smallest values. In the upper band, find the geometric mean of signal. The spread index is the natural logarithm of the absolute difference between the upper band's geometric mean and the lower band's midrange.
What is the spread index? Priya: -0.90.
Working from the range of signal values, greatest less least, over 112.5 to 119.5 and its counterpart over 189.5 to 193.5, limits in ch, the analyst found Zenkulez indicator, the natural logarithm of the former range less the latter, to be -2.12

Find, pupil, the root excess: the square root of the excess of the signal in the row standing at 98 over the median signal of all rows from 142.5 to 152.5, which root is 1.23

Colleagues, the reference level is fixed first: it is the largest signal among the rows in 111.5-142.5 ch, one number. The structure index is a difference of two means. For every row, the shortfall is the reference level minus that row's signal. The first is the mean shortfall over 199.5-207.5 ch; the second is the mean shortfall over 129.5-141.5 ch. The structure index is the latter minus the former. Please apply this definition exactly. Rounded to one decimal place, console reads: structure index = 0.6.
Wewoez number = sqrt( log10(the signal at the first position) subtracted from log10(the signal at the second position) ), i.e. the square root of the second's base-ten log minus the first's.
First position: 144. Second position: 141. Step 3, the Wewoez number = 0.31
